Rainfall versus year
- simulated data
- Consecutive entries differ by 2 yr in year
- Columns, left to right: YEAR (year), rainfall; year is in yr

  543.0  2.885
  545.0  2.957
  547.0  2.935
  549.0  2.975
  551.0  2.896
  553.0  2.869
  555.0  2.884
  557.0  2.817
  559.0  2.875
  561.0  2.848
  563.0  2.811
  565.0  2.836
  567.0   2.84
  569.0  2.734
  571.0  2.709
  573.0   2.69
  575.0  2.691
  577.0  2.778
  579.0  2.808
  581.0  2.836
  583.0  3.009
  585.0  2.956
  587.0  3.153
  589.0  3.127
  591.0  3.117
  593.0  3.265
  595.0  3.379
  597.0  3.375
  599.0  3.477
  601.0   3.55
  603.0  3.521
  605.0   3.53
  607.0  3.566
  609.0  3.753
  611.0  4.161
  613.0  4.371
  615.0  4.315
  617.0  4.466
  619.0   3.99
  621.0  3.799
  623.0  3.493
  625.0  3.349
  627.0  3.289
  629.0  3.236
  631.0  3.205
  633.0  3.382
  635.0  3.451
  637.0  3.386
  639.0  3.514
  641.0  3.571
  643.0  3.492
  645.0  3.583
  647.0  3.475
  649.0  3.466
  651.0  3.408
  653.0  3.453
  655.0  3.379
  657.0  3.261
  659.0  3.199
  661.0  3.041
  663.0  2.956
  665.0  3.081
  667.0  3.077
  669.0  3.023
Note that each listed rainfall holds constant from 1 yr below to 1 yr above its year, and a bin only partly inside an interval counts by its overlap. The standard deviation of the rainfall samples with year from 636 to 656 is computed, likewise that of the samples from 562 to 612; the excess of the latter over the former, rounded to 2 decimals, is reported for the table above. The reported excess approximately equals 0.32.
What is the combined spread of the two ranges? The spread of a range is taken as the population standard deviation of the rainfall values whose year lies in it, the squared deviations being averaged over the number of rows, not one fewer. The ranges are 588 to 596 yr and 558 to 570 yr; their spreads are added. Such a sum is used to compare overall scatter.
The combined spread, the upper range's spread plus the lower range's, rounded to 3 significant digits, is 0.152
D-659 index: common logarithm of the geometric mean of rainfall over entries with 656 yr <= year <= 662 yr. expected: 0.50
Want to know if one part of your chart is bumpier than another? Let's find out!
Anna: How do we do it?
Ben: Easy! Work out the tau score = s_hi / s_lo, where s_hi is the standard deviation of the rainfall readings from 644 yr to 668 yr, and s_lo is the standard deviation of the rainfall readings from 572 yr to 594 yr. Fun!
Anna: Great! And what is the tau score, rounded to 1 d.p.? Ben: 1.0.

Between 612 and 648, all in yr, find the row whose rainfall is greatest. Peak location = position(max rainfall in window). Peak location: 617.0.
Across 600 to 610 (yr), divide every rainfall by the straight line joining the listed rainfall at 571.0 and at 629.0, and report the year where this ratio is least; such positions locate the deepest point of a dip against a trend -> 605.0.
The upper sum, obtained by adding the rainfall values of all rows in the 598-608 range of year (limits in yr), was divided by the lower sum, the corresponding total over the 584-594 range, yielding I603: 1.130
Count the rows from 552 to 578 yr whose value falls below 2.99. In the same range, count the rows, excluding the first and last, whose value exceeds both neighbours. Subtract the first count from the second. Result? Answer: -10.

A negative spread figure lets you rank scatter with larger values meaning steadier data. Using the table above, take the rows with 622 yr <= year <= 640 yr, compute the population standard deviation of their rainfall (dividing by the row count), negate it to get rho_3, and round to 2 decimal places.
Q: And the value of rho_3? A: -0.10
